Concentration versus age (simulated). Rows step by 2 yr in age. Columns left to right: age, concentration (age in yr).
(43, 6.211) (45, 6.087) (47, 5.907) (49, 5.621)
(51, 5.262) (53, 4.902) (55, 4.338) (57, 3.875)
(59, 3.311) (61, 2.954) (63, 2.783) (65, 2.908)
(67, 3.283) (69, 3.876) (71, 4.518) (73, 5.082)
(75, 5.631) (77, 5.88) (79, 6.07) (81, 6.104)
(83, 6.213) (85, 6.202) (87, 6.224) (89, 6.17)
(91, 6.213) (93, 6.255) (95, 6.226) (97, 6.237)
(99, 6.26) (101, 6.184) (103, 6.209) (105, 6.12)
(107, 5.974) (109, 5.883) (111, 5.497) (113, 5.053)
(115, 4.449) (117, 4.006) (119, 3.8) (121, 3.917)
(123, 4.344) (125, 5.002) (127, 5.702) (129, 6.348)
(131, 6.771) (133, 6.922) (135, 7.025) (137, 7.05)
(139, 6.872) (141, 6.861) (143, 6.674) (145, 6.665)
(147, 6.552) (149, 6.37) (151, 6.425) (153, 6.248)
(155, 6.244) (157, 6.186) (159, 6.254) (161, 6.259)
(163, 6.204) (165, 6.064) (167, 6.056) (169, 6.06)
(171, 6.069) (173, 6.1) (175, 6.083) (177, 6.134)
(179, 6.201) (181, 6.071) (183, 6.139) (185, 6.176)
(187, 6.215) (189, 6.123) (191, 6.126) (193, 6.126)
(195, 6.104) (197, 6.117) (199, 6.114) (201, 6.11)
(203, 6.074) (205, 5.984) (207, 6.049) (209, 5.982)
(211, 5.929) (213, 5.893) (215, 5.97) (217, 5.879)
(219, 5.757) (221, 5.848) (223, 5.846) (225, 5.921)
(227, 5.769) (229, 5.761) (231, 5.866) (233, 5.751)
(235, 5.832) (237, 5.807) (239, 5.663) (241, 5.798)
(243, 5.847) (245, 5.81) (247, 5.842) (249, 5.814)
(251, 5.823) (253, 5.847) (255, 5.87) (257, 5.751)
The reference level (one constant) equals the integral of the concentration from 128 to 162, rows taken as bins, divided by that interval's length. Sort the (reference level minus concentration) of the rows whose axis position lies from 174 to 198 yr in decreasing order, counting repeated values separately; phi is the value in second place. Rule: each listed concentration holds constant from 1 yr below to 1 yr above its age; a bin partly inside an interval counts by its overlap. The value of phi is 0.5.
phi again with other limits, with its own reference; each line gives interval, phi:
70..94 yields 1.5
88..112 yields 0.7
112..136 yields 2.7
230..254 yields 0.8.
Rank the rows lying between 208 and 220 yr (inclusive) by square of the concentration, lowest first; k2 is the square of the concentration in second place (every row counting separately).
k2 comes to 35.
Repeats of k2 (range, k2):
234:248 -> 34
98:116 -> 26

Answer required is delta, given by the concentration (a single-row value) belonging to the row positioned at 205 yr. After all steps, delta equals 5.984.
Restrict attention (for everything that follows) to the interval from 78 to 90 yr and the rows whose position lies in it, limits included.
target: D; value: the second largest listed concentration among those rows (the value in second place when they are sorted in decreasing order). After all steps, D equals 6.213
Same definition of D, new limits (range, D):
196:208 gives 6.114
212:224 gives 5.893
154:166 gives 6.254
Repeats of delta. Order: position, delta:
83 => 6.213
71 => 4.518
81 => 6.104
